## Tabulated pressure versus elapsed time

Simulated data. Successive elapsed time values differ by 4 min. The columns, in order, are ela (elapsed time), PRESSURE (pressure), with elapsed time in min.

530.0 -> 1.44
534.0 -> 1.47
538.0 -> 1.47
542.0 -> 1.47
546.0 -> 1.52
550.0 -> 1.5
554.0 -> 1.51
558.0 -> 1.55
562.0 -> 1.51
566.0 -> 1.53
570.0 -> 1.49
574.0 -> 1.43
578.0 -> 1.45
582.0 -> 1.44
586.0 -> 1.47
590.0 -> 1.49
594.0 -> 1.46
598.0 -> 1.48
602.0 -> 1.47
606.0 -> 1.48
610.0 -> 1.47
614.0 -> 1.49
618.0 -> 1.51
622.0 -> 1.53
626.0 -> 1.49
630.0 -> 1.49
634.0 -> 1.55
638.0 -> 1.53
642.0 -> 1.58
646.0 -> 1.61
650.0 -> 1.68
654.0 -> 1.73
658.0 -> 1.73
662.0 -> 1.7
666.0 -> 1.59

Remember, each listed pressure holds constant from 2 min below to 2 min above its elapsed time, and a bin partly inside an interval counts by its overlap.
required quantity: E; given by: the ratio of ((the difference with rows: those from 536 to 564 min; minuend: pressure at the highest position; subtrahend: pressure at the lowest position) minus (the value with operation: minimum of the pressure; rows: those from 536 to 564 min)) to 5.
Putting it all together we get -0.286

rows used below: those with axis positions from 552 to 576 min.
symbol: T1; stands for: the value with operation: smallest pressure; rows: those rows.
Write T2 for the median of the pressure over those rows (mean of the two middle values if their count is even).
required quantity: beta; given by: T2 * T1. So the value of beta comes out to 2.16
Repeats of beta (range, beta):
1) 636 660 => 2.52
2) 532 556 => 2.18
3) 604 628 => 2.19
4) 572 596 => 2.08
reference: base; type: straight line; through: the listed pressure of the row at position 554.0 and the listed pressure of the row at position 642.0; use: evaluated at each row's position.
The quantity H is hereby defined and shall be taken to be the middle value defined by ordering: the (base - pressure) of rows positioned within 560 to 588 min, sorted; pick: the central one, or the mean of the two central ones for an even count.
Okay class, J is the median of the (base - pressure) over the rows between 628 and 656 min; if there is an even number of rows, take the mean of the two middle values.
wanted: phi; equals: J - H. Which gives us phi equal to -0.07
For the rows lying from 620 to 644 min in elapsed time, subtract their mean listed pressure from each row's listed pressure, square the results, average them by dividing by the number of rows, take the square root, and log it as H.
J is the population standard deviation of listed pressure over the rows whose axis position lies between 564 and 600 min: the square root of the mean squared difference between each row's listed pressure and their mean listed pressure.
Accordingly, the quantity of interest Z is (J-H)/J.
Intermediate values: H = 0.032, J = 0.029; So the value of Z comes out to -0.1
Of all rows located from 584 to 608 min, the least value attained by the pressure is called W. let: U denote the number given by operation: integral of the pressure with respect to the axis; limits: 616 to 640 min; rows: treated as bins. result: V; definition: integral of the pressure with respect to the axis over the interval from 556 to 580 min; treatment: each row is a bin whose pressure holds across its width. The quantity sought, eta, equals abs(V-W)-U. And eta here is -2.0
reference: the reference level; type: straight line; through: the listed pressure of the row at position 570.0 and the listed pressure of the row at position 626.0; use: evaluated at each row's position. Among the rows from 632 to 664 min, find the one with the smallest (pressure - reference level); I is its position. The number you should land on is 638.0 min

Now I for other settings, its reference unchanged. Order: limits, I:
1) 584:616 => 594.0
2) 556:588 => 574.0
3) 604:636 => 610.0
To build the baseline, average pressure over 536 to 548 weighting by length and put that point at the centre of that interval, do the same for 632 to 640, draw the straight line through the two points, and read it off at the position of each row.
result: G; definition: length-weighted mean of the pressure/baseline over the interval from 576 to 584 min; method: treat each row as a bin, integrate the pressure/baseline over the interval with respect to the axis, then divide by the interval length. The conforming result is 0.96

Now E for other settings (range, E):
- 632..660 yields -0.270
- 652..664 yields -0.346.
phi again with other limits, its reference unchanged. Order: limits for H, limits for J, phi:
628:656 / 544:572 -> 0.00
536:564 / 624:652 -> 0.02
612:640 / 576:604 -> 0.03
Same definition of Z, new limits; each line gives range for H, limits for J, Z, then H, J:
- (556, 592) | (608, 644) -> -0.2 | 0.039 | 0.033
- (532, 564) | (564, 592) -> 0.2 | 0.027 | 0.032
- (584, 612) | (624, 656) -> 0.9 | 0.009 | 0.081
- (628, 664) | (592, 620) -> -4.7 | 0.085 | 0.015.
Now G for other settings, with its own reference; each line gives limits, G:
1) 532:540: 0.99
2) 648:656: 1.10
